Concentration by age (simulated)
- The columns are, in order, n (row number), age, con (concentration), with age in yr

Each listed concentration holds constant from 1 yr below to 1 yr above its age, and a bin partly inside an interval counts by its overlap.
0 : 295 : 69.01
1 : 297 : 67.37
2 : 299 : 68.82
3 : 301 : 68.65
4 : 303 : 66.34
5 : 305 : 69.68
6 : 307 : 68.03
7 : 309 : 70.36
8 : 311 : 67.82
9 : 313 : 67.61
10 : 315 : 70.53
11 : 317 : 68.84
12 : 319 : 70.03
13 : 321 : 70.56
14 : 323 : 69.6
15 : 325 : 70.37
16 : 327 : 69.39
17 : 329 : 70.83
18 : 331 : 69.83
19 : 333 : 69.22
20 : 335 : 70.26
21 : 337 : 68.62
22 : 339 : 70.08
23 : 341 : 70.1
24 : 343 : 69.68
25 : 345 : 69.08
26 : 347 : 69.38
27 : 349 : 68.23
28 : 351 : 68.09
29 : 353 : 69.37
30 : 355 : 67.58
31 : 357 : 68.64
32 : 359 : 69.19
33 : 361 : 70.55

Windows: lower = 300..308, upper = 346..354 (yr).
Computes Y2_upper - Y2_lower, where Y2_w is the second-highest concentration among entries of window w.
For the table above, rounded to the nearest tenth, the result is 0.7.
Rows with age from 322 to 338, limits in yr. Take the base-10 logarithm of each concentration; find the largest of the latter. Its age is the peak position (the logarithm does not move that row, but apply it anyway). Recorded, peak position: 329 yr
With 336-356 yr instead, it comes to 341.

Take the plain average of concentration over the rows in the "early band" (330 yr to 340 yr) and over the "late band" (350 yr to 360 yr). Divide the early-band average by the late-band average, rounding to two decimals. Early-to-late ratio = 1.01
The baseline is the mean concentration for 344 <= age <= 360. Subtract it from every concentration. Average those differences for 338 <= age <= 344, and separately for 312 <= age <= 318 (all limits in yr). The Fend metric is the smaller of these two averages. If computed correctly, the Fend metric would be 0.3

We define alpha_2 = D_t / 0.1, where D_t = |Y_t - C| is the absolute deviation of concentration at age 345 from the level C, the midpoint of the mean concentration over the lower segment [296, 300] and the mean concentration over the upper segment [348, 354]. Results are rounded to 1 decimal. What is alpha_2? 7.5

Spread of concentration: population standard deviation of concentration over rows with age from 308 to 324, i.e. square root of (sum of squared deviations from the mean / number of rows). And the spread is 1.12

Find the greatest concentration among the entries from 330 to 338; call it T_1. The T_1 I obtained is 70.26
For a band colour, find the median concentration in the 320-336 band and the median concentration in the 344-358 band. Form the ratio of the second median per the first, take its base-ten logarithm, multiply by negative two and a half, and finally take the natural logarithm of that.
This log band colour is -3.8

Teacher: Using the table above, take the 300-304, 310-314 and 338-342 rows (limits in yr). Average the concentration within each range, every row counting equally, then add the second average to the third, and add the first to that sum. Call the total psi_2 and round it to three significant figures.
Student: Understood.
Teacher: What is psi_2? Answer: 205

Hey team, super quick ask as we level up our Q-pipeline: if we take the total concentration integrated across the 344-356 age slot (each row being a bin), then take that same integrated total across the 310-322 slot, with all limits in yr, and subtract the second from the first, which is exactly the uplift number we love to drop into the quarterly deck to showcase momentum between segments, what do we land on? -7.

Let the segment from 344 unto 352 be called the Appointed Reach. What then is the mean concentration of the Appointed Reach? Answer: 68.7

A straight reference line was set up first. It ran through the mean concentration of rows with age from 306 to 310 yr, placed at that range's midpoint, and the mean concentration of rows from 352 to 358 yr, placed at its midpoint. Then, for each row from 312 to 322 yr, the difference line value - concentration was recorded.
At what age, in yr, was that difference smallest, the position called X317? 321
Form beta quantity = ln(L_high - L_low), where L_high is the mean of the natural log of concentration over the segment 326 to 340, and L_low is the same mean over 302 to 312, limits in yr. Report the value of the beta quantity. -4.0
